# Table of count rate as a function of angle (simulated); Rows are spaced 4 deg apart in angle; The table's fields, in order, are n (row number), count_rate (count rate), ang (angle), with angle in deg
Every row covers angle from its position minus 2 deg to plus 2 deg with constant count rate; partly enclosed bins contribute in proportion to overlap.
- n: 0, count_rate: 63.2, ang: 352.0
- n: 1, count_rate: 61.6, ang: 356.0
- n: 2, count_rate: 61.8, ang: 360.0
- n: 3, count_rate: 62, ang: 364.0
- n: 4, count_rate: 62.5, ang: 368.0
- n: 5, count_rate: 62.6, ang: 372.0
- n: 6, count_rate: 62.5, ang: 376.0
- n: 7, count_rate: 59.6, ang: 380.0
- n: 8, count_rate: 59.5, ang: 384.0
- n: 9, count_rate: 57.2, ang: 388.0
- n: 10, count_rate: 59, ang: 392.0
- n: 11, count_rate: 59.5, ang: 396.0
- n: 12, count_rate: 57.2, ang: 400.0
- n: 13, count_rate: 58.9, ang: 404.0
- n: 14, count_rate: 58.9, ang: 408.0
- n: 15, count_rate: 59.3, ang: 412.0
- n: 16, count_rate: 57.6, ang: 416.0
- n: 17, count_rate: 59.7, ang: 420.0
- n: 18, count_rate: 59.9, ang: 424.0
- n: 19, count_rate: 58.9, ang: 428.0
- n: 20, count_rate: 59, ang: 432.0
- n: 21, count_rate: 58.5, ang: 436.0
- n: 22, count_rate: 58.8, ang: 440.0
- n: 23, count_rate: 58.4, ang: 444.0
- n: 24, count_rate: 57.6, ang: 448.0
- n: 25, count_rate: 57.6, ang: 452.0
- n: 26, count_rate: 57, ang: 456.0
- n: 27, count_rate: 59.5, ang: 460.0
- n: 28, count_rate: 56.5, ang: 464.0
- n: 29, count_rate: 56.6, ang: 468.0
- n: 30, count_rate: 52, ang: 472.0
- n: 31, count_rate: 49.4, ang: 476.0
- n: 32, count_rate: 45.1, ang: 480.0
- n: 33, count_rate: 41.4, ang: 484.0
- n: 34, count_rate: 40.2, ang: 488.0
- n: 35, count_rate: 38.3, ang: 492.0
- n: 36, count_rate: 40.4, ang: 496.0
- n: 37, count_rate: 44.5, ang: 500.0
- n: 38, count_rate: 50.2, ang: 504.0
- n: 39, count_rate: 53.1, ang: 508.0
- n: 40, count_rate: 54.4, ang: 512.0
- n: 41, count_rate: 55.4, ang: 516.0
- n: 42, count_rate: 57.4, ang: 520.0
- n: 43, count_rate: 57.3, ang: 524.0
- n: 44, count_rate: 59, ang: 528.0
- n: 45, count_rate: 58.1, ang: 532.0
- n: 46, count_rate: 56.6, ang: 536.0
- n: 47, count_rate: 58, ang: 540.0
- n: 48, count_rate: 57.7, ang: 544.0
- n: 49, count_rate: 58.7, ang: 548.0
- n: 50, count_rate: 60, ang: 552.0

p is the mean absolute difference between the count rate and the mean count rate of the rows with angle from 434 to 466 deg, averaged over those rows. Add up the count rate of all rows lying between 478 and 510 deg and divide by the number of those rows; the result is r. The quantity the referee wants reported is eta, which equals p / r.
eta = 0.018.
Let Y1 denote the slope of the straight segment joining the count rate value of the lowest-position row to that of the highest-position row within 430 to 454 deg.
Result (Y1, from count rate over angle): -0.07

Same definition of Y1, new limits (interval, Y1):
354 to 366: 0.05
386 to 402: 0.00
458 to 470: -0.36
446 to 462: 0.16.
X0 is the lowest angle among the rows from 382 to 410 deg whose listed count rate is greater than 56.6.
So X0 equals 384.0 deg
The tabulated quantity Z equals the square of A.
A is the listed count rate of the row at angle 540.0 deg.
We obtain 3364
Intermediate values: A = 58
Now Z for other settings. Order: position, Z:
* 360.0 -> 3819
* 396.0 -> 3540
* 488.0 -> 1616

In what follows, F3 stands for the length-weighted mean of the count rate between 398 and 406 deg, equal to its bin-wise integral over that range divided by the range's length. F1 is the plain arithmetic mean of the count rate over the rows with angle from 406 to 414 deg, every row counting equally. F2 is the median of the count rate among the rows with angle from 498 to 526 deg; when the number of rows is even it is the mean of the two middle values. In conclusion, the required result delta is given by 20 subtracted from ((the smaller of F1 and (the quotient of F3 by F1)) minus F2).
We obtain -73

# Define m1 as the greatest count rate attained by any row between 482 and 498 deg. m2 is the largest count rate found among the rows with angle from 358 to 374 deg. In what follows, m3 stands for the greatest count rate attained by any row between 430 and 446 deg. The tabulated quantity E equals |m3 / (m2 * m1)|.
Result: 0.0228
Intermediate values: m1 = 41.4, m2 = 62.6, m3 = 59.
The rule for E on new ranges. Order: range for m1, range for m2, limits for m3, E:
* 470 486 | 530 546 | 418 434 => 0.0198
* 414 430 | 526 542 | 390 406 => 0.0168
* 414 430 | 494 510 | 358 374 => 0.0197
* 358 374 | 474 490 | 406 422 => 0.0193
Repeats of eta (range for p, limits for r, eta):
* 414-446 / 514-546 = 0.009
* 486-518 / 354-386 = 0.101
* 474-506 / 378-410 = 0.062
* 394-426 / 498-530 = 0.014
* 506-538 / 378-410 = 0.027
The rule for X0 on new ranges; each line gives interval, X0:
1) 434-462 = 436.0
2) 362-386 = 364.0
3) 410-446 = 412.0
